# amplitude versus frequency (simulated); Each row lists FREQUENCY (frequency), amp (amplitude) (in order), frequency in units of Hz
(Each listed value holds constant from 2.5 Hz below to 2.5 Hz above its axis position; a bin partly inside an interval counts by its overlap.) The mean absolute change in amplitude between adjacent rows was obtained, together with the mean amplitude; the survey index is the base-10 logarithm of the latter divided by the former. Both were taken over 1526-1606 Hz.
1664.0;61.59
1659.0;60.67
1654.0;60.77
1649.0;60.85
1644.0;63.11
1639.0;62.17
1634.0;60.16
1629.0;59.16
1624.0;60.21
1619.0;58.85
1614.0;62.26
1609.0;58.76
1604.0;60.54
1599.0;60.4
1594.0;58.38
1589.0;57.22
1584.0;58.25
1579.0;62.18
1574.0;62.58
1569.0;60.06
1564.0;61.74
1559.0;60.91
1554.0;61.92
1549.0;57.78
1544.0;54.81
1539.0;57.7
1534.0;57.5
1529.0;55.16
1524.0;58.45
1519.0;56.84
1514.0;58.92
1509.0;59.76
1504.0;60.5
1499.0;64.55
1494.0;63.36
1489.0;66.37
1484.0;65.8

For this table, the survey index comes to 1.51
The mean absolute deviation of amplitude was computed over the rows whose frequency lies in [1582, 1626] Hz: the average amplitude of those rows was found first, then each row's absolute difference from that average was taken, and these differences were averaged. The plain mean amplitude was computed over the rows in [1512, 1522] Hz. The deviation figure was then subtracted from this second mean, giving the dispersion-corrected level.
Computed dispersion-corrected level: 57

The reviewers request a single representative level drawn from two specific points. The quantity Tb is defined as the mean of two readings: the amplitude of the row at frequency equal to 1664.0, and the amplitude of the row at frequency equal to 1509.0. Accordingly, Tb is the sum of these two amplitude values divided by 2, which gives 60.7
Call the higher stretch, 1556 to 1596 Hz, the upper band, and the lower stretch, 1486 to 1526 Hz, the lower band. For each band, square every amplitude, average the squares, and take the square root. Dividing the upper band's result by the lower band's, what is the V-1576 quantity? 0.98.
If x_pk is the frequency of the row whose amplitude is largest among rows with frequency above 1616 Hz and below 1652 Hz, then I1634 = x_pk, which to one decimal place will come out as 1644.0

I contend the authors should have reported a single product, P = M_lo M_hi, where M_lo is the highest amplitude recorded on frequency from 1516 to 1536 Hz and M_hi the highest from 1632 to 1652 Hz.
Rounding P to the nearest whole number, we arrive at 3689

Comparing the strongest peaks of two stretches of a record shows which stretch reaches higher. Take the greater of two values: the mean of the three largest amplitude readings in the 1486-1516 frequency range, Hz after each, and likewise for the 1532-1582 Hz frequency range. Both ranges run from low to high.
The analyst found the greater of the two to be 64.8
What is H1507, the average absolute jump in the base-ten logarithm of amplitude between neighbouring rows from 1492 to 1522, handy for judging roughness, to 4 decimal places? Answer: 0.0127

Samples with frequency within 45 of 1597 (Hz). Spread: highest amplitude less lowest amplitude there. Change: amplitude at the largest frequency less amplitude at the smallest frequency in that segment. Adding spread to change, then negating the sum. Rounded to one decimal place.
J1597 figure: -5.6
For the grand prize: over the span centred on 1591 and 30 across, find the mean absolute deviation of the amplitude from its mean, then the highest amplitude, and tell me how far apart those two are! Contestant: 60.6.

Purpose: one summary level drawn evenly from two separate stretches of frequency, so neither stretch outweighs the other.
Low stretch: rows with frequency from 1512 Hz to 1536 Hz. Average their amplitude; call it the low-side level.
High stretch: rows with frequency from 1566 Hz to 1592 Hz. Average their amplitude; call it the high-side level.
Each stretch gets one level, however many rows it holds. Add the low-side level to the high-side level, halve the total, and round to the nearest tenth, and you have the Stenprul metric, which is 58.7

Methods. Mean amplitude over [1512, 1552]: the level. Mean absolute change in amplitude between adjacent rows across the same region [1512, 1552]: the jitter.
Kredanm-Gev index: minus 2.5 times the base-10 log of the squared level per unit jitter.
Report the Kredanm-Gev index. -7.93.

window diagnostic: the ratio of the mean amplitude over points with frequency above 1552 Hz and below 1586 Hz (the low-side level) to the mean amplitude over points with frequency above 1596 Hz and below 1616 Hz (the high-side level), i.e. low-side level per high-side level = 1.01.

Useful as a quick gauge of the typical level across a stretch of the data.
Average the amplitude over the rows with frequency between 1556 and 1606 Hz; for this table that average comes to 60.2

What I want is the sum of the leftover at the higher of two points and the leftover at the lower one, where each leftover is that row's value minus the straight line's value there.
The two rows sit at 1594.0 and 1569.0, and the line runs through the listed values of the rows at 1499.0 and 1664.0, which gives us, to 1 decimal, -7.7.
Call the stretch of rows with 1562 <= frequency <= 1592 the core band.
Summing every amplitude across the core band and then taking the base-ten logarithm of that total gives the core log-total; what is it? 2.6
